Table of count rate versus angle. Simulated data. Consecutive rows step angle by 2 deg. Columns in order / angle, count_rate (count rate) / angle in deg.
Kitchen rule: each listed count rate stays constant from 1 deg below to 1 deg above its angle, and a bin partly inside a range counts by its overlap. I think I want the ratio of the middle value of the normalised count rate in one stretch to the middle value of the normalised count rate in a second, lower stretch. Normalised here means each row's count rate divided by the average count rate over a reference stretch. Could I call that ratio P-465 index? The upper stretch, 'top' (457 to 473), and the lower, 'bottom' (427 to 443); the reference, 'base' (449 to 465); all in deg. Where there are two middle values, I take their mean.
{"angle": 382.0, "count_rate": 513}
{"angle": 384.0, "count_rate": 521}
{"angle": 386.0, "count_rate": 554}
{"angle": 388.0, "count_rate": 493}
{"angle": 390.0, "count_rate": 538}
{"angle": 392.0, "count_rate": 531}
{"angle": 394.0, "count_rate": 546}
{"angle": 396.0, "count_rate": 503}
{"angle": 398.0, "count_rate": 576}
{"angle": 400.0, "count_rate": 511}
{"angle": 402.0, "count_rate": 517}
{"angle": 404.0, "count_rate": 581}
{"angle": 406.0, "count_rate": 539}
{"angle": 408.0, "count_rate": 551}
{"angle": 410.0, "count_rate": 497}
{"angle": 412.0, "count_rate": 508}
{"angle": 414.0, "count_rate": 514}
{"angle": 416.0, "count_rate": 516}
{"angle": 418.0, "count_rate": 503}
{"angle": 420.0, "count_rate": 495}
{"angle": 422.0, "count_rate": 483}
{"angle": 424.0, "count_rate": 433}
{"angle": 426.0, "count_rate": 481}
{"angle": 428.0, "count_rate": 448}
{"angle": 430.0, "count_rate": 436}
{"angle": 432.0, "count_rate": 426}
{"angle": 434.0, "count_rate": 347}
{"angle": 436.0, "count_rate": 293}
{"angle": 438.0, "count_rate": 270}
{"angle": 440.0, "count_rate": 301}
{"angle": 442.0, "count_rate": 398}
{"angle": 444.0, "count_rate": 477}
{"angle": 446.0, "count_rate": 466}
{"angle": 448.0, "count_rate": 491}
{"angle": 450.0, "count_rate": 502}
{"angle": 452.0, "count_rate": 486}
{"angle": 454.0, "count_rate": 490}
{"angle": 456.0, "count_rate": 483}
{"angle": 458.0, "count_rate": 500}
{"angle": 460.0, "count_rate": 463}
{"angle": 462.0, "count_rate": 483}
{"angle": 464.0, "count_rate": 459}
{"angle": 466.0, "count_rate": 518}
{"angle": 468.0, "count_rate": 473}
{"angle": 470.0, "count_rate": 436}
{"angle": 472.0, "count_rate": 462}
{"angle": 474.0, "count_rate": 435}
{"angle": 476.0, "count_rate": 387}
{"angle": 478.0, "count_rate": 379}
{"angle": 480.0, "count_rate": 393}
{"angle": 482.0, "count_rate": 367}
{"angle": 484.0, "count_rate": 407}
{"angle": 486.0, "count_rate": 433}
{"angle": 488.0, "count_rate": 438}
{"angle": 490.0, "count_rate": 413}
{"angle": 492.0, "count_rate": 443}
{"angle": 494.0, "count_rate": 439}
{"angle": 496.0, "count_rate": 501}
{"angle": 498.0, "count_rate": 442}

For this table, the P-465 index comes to 1.26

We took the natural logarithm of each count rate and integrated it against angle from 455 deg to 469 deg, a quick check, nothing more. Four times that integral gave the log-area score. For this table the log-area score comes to 346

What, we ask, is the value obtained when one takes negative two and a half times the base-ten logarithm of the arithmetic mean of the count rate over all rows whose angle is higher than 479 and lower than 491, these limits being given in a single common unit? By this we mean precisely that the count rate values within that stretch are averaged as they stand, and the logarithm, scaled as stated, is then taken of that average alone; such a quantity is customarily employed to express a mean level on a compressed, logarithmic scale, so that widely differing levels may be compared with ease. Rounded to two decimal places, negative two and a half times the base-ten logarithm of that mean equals -6.53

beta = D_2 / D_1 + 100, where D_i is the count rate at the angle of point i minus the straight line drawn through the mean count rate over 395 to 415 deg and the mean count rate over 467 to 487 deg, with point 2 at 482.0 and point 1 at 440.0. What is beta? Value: 100.2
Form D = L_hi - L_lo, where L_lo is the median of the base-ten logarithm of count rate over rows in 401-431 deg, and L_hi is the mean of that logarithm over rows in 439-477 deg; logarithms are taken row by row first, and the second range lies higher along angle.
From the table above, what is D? -0.043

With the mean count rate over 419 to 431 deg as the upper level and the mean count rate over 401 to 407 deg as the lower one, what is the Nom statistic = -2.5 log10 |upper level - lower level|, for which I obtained -4.80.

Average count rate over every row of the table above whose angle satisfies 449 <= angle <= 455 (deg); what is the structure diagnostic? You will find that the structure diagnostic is 493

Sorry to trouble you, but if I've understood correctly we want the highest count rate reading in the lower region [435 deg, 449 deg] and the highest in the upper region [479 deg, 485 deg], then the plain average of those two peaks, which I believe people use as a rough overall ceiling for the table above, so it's 449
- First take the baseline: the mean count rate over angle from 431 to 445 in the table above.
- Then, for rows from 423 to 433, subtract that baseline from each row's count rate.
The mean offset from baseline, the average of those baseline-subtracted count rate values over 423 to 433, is 86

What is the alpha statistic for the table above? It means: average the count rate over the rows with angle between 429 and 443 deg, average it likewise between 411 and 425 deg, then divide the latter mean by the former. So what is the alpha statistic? 1.4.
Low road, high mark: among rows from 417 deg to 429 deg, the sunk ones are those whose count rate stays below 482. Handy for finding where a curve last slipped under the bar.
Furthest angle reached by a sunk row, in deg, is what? 428.0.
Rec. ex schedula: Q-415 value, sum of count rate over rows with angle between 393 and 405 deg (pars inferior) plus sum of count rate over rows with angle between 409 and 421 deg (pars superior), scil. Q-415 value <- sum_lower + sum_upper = 6267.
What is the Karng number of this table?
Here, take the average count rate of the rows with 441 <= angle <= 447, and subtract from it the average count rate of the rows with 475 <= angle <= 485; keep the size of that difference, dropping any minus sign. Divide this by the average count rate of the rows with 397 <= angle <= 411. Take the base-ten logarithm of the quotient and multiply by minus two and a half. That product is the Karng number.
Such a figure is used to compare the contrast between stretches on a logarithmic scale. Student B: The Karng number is 2.38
